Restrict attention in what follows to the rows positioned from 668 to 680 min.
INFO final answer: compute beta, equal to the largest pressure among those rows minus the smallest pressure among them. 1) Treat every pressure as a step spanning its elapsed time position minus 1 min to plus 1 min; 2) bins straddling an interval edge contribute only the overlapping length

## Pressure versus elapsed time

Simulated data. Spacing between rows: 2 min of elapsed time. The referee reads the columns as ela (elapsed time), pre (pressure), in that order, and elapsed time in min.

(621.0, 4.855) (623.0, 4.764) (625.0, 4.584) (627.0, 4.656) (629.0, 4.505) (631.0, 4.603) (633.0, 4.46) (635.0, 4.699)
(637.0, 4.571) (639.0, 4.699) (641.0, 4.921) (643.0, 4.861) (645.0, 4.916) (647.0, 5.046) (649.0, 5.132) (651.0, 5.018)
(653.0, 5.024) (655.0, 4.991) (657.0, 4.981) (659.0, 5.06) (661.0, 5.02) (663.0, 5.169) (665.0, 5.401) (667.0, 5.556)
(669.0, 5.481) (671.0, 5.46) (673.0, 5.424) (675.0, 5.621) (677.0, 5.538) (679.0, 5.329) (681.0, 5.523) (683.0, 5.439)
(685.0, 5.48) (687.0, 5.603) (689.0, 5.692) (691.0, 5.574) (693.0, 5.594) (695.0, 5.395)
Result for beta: 0.29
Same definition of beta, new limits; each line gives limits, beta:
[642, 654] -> 0.27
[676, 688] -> 0.27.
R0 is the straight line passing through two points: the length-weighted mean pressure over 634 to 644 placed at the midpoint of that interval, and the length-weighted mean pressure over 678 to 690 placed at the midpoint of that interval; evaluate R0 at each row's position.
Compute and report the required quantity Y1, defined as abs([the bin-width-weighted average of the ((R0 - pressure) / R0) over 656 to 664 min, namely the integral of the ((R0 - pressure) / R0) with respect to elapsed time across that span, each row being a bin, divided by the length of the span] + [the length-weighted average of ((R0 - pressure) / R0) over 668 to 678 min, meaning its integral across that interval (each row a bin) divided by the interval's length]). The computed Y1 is 0.024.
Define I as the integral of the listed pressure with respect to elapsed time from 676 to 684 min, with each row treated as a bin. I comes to 43.7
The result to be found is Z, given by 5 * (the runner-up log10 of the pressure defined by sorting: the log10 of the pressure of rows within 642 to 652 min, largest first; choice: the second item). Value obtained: 3.51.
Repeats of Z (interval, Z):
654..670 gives 3.69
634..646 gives 3.46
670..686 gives 3.72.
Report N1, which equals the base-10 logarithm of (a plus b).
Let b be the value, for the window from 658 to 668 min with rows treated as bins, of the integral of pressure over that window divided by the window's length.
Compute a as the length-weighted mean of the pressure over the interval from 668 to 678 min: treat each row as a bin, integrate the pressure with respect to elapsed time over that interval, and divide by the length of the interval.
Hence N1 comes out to 1.03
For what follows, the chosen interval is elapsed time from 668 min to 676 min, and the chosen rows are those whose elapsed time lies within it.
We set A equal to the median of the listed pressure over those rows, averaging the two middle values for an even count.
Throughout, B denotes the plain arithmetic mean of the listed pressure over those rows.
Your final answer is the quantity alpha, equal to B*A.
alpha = 30.1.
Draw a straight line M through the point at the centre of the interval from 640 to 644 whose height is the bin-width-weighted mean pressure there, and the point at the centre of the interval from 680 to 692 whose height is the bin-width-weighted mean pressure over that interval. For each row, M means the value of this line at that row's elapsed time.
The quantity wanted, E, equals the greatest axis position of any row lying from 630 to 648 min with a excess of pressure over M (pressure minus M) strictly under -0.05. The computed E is 639.0 min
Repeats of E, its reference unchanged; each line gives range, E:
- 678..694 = 693.0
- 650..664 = 661.0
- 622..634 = 633.0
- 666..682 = 679.0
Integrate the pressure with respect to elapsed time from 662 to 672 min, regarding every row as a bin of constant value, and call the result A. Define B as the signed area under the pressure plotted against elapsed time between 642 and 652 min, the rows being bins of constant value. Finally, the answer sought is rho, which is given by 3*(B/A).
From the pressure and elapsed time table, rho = 2.77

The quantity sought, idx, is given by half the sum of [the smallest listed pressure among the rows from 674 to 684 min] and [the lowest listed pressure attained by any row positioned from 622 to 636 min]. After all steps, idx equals 4.89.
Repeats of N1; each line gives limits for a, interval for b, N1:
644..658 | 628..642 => 0.98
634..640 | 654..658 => 0.98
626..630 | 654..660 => 0.98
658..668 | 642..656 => 1.01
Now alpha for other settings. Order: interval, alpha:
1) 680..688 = 30.3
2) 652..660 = 25.1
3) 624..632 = 21.1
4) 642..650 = 24.8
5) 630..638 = 21.0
